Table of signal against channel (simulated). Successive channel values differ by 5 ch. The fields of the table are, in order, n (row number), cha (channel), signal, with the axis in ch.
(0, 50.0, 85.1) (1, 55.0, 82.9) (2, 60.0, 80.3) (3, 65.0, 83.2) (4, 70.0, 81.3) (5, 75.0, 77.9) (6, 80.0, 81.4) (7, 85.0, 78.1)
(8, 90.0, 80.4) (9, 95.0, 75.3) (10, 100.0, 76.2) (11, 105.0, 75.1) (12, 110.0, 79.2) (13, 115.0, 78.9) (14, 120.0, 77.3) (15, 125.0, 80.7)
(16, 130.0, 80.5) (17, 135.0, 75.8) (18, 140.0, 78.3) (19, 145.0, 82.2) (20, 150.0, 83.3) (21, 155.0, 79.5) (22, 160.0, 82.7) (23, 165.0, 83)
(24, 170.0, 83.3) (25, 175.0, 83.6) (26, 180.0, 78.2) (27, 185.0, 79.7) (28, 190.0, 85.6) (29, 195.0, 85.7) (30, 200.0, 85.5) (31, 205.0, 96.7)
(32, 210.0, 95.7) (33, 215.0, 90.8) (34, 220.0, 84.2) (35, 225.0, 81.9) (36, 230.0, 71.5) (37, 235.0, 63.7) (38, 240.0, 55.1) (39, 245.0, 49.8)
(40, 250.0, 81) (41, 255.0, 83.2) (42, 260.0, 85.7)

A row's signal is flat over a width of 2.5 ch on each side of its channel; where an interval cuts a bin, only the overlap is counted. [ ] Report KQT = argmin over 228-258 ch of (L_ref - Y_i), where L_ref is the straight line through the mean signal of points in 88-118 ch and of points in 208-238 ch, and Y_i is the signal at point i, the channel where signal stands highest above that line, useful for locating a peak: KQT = 255.0 ch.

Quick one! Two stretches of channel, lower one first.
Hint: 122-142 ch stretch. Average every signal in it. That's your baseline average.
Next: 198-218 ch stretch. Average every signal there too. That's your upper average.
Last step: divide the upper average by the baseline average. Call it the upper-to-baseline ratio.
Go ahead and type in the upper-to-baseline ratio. 1.17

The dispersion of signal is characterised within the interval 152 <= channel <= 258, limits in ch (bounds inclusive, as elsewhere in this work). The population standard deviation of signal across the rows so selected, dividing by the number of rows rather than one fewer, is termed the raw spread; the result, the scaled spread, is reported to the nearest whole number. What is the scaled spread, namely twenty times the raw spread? 226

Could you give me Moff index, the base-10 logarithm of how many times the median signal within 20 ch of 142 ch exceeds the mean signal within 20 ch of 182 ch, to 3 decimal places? -0.013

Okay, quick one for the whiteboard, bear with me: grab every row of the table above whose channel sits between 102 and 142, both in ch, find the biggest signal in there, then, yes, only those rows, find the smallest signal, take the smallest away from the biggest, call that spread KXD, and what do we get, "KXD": 6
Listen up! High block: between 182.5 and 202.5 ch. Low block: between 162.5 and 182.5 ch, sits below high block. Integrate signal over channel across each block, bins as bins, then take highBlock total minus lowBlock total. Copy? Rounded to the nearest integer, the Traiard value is 42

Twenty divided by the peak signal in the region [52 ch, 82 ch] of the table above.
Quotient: 0.240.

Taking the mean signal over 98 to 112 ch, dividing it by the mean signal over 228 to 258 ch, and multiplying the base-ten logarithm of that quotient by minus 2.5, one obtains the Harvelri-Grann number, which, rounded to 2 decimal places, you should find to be -0.14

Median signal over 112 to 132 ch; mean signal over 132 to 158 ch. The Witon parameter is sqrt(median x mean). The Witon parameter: 79.8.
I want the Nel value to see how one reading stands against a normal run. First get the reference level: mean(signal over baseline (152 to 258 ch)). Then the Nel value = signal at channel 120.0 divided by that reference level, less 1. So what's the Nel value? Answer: -0.034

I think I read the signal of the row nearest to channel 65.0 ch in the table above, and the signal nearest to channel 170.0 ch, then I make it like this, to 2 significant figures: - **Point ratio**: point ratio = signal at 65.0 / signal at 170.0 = 1.0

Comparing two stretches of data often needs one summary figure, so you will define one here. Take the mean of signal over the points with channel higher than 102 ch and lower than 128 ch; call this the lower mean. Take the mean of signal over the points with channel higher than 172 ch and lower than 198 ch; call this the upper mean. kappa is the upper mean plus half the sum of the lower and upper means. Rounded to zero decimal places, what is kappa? 163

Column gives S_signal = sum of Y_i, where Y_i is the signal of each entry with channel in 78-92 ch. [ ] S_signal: 240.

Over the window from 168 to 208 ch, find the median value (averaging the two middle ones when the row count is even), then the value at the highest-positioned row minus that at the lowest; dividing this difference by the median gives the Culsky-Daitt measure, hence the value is 0.16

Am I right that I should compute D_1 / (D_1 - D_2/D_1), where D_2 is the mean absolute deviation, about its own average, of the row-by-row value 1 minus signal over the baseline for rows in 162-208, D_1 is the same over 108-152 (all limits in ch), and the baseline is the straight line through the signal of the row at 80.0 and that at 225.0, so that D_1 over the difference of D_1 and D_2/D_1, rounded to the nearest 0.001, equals -0.013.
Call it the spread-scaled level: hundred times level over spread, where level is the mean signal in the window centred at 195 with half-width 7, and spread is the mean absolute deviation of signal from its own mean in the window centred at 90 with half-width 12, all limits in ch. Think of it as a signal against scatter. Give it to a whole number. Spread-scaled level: 4084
